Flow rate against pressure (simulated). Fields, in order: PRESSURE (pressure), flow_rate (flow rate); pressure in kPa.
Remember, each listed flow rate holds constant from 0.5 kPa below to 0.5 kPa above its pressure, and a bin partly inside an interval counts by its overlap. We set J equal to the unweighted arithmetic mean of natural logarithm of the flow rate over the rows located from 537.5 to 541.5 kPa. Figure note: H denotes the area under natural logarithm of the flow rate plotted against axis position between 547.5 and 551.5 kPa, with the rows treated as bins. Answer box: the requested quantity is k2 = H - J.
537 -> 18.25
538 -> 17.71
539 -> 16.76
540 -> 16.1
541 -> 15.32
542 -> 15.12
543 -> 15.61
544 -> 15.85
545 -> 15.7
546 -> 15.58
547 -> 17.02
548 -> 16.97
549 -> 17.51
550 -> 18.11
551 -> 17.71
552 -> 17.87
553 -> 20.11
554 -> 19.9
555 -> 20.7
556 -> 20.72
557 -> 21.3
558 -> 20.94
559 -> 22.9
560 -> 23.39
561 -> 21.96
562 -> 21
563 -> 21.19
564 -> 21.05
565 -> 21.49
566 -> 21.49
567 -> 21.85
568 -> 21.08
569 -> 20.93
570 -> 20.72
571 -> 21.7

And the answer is 8.66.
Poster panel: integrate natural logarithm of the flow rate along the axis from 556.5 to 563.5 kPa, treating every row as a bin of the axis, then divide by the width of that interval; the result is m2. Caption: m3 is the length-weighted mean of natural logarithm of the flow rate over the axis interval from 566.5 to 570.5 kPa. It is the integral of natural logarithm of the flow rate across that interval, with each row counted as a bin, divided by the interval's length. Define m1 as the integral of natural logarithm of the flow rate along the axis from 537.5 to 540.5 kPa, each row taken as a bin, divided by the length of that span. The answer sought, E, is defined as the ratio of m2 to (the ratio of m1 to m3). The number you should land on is 3.33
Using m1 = 2.82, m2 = 3.08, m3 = 3.051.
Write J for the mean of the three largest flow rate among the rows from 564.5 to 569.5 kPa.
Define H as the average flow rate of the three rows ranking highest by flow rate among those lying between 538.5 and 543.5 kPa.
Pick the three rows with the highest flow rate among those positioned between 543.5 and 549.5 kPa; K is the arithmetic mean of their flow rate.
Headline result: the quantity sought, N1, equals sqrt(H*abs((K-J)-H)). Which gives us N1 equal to 18.24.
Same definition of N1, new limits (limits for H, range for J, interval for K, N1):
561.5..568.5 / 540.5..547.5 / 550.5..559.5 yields 18.64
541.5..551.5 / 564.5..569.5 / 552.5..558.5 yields 18.09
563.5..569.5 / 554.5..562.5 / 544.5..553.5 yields 23.55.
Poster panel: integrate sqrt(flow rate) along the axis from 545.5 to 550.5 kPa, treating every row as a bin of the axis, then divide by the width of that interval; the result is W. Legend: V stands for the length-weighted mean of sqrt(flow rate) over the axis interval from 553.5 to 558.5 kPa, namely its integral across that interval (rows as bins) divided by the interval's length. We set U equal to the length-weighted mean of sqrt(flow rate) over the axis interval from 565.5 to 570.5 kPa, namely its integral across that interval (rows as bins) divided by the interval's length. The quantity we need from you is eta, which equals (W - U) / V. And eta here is -0.11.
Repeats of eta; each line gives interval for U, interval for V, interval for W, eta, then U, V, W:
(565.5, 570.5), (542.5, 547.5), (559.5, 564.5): 0.01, 4.61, 3.99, 4.66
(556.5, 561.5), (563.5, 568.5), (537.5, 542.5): -0.15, 4.70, 4.63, 4.02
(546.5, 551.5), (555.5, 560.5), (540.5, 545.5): -0.05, 4.18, 4.67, 3.94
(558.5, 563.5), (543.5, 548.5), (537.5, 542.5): -0.17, 4.70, 4.03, 4.02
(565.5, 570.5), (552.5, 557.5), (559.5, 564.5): 0.01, 4.61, 4.53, 4.66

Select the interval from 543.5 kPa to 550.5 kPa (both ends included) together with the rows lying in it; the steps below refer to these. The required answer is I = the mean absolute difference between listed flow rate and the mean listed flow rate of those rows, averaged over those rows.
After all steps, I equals 0.83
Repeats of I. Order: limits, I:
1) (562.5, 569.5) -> 0.27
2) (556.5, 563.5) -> 0.80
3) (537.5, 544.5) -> 0.68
